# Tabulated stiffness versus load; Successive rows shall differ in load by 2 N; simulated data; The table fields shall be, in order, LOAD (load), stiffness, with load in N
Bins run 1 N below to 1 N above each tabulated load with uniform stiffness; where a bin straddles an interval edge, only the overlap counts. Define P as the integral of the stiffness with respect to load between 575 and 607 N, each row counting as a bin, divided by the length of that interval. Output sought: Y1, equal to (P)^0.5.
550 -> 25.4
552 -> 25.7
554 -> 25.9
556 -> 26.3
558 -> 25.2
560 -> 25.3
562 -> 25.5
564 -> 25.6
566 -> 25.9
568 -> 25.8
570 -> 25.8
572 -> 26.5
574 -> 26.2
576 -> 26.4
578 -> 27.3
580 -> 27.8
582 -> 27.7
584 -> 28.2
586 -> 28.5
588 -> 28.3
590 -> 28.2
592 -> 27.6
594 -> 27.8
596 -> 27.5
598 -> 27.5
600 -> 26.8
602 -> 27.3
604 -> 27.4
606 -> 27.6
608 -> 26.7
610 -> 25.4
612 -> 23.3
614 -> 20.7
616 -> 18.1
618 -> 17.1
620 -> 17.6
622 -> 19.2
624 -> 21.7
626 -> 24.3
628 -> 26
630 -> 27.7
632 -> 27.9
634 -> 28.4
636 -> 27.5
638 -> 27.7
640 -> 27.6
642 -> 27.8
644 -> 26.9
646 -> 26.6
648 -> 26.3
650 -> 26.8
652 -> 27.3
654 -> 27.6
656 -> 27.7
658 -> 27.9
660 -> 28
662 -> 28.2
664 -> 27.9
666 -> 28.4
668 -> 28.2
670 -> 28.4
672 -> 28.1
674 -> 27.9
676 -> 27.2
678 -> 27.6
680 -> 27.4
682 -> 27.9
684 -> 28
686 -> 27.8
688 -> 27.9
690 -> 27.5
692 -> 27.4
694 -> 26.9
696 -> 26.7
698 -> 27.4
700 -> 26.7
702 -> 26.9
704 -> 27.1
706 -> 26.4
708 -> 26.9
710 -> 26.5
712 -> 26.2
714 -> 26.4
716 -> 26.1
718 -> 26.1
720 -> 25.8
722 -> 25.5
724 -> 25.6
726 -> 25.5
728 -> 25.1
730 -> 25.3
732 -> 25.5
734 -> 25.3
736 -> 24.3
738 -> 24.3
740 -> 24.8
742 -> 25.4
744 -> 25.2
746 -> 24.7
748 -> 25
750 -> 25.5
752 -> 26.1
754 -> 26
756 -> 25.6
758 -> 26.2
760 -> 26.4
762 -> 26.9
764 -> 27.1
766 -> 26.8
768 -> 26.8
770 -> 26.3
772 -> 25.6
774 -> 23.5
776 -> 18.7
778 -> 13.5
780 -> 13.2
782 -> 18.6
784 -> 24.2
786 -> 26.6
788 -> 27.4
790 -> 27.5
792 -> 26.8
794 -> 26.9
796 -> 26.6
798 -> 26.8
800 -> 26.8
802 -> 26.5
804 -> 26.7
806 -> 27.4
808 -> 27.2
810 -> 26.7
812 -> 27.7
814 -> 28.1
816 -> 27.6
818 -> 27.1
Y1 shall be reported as 5.26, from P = 27.6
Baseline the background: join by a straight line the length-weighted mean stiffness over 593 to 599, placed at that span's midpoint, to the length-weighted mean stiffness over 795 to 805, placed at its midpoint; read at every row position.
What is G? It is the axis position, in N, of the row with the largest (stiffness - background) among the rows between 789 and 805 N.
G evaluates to 790 N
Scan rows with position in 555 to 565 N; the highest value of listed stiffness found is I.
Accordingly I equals 26.3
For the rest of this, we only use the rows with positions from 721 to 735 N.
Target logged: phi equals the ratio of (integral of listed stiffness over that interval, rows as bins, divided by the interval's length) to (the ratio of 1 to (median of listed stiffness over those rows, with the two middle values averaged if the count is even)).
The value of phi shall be 648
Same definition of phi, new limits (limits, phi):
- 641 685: 770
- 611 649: 640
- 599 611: 727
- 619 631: 523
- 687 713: 725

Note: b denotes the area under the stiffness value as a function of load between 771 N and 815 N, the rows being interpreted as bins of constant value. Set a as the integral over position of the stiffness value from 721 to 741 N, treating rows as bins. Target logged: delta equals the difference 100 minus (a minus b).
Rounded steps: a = 502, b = 1086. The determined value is 684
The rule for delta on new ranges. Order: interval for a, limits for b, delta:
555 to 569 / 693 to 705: 64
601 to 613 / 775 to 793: 178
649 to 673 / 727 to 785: 835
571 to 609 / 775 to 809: -120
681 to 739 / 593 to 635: -398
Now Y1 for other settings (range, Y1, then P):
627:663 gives 5.24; 27.4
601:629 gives 4.80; 23.0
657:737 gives 5.19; 26.9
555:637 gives 5.06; 25.6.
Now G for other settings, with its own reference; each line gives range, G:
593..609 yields 594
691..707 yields 698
